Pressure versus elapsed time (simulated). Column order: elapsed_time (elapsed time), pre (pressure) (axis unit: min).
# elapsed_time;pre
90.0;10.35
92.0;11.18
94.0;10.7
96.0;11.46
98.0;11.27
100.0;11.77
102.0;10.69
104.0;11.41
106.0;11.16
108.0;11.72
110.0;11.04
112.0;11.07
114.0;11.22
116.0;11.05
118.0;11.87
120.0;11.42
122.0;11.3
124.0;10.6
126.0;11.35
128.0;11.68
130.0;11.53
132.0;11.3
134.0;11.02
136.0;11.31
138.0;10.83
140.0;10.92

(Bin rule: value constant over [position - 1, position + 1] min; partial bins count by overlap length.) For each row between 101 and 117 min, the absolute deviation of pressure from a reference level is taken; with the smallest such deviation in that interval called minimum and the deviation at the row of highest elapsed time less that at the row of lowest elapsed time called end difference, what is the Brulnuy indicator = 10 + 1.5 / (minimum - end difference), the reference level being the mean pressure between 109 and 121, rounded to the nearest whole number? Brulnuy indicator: 14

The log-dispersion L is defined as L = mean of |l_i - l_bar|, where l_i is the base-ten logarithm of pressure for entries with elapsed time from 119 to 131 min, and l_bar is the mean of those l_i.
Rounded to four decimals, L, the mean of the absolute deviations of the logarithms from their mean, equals 0.0095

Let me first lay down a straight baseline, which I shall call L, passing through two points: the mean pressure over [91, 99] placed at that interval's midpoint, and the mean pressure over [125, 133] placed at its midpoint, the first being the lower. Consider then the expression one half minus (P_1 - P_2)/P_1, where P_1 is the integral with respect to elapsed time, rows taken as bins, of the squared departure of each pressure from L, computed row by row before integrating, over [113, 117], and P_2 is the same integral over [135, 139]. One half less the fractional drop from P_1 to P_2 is 5.2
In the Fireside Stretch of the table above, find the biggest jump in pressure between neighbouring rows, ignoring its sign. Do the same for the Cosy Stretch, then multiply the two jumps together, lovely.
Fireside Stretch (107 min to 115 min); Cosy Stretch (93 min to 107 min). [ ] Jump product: 0.73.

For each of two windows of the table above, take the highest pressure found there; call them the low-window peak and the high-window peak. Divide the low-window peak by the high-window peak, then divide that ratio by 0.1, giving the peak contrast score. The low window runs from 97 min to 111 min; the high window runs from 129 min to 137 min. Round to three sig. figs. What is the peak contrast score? 10.2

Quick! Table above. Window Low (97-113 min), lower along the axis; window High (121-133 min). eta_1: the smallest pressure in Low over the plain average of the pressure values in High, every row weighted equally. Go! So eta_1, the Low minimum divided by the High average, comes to 0.947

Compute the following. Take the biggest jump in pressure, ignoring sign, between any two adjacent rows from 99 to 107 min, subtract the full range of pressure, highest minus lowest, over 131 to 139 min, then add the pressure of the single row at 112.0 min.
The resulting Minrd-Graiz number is 11.7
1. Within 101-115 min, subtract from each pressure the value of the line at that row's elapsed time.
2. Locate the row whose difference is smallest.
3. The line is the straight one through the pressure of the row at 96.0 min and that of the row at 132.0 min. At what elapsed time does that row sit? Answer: 102.0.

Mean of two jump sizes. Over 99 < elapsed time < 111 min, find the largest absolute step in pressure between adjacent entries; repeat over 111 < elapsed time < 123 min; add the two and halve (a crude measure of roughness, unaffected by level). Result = 0.95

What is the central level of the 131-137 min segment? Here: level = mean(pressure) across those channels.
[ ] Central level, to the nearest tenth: 11.2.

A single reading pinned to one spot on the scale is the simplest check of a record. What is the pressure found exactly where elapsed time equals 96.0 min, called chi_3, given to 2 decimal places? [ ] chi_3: 11.46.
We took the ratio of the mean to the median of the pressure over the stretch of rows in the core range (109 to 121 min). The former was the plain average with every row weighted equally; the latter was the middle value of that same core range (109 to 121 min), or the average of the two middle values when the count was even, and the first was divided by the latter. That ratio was 1.012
